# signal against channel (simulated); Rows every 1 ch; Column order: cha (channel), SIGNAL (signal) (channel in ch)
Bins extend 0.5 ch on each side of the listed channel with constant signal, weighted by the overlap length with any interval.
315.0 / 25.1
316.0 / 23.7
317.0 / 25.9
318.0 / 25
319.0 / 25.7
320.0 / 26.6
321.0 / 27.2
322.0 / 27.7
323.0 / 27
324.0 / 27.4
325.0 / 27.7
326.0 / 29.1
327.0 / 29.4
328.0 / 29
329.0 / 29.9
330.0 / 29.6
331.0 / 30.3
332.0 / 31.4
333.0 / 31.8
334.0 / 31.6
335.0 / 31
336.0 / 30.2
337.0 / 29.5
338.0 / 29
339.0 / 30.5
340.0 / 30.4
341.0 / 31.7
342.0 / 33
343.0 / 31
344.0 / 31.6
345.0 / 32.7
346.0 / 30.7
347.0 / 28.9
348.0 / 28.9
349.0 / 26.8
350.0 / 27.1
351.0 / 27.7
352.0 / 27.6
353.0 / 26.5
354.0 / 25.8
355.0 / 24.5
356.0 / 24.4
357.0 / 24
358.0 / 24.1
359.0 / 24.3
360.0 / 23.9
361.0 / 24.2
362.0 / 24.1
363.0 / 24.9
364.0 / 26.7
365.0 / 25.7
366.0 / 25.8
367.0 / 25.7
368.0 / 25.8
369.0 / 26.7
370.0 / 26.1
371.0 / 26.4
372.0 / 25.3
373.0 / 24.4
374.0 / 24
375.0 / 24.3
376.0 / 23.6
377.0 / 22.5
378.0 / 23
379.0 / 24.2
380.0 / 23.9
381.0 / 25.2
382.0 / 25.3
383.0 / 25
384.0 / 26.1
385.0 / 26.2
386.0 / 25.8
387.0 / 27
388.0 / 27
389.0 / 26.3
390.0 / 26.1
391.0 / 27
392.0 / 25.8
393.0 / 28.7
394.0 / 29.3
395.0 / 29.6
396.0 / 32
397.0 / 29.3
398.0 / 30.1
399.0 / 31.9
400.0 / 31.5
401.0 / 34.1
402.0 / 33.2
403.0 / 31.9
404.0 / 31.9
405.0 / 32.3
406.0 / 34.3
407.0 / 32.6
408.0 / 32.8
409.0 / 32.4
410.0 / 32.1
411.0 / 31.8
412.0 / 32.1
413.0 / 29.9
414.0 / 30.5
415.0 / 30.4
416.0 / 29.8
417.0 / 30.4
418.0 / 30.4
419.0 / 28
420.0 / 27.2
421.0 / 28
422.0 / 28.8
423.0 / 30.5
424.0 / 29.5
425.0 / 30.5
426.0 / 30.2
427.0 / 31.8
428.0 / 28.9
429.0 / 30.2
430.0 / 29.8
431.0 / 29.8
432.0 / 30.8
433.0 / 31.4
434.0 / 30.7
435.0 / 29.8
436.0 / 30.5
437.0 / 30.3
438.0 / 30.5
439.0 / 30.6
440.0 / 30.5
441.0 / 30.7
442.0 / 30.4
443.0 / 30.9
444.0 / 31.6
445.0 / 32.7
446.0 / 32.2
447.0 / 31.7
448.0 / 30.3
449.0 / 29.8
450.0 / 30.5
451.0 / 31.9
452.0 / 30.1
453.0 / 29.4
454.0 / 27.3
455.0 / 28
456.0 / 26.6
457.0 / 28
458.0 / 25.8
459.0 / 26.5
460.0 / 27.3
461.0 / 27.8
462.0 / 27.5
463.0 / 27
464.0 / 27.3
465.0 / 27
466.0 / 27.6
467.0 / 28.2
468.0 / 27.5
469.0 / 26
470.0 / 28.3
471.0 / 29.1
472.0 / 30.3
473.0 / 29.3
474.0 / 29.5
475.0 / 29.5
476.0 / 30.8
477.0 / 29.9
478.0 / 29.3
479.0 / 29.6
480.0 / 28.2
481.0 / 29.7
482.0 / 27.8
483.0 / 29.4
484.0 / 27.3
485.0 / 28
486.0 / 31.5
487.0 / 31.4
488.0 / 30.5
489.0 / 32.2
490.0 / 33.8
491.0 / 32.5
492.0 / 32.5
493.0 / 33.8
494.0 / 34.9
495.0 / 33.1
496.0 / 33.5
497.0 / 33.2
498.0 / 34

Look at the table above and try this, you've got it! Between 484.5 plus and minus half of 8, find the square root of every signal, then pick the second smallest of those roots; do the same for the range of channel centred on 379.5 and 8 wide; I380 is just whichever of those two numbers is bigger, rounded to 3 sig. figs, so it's 5.27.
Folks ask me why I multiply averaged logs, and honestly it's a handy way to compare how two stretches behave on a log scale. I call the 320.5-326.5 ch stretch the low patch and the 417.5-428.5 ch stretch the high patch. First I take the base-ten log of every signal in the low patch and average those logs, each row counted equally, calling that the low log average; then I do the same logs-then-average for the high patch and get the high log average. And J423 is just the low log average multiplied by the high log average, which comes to 2.12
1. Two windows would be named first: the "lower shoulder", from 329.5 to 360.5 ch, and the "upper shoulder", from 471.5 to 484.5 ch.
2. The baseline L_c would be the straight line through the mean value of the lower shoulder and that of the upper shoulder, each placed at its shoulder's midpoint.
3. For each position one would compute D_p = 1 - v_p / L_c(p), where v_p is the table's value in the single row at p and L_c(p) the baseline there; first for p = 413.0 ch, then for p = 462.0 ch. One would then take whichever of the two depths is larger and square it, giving 0.0034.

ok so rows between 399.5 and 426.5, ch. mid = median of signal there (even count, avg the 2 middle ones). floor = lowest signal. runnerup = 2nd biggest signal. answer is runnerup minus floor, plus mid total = 37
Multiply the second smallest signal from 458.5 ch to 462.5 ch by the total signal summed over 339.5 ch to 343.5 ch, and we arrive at 3443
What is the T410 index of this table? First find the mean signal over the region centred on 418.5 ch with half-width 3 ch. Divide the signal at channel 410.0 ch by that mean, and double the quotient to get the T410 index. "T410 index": 2.2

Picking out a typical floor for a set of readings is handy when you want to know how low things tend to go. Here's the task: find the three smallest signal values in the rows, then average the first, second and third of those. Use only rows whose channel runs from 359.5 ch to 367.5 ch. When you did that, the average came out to 24.1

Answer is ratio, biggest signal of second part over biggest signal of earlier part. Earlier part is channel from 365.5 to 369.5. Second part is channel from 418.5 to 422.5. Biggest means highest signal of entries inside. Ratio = 1.08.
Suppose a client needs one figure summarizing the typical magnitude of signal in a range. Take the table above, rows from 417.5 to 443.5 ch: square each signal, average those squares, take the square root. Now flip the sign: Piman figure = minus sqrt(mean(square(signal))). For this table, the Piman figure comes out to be -30.0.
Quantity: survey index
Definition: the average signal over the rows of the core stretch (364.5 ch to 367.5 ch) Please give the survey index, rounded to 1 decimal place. 25.7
